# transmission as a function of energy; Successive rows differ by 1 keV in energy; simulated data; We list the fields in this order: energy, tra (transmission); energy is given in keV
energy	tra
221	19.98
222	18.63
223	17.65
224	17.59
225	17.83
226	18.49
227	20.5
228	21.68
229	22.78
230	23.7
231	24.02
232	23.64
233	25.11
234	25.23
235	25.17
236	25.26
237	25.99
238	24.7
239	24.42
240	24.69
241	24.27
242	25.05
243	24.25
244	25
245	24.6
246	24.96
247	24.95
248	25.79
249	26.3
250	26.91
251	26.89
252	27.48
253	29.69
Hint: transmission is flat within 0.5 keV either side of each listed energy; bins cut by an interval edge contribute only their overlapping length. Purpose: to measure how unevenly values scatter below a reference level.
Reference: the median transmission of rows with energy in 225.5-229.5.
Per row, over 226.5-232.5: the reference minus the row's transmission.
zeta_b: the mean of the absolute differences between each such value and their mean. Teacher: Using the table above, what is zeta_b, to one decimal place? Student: 1.1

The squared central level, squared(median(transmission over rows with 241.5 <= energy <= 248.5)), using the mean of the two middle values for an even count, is 623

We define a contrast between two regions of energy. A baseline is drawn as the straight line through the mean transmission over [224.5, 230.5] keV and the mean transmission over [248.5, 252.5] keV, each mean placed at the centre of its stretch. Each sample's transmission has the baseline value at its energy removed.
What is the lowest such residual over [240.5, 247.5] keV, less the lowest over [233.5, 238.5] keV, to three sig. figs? -2.12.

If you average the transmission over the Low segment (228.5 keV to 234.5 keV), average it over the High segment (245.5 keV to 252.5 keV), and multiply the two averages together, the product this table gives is 630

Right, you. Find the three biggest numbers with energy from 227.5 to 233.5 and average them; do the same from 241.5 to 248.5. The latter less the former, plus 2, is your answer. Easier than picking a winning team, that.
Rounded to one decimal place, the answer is 3.0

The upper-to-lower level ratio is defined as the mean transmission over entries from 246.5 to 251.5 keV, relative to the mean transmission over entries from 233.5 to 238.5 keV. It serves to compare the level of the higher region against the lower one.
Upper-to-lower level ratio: 1.036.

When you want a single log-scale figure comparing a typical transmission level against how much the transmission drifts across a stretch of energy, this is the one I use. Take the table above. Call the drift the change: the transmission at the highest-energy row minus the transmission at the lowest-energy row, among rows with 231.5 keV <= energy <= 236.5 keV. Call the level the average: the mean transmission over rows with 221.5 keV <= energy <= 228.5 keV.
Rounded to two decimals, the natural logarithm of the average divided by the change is 2.46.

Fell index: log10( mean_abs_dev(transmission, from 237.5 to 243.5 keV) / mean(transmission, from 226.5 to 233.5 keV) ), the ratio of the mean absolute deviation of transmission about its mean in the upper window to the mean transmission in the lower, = -1.96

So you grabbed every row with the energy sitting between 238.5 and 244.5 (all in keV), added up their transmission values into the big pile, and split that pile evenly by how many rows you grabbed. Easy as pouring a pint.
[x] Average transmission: 24.6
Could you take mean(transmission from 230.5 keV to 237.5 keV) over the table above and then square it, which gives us 621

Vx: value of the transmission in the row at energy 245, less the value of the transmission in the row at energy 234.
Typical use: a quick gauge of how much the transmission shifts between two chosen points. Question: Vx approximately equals -1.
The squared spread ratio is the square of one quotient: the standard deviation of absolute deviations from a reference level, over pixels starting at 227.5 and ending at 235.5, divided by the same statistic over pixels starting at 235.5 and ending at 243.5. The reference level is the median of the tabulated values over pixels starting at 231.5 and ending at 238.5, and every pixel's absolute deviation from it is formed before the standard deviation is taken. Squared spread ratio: 14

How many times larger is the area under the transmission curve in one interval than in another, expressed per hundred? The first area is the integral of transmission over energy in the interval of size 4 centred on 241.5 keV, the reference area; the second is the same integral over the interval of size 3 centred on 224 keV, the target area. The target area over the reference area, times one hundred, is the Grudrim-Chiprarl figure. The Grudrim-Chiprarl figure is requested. 54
